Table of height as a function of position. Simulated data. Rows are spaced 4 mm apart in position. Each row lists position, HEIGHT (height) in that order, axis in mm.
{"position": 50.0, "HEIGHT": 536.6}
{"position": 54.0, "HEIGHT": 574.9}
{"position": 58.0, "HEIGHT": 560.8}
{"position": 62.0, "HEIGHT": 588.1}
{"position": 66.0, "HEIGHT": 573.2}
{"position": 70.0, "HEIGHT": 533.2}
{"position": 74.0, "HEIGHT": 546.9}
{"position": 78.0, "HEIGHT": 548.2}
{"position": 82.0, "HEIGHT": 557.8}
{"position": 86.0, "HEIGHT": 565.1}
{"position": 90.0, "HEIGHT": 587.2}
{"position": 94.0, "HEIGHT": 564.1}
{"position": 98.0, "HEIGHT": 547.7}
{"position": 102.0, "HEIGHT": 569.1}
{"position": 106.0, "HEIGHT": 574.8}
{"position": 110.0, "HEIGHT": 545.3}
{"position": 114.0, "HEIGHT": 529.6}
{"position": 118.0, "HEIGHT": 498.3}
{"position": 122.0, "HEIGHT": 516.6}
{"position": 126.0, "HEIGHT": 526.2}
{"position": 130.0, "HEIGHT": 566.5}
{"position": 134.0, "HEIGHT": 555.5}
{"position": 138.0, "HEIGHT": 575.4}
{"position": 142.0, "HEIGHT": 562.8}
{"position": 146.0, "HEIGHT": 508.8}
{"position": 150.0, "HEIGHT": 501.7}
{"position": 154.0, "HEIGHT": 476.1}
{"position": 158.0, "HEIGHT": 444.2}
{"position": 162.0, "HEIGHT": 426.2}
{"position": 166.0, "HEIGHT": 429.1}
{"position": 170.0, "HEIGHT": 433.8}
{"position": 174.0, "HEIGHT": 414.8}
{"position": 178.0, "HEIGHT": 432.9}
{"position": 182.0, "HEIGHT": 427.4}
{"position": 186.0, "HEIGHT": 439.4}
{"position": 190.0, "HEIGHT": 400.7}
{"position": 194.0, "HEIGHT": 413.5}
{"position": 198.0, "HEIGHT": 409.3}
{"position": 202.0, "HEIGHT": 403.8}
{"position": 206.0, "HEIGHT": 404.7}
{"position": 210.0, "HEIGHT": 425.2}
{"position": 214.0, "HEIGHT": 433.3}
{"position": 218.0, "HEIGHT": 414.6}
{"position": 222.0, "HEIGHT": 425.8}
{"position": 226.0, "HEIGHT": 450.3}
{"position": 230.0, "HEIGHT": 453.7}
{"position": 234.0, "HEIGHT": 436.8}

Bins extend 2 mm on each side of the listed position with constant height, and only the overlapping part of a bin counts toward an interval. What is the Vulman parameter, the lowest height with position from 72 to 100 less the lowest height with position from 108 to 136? 49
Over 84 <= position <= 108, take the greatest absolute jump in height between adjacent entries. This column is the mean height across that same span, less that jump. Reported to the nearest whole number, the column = 545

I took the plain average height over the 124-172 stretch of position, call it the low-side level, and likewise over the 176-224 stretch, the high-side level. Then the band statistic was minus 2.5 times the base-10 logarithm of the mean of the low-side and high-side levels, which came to -6.66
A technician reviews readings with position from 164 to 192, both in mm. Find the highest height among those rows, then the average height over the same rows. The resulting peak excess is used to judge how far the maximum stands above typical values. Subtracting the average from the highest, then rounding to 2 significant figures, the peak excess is 14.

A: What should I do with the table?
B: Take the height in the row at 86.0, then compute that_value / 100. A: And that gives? 5.7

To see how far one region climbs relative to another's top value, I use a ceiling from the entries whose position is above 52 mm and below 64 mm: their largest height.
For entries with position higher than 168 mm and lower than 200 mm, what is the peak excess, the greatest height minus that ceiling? -149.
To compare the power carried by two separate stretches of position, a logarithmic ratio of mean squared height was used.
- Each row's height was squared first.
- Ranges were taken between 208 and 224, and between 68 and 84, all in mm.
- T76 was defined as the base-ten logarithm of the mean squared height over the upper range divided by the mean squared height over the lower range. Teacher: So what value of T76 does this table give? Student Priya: -0.22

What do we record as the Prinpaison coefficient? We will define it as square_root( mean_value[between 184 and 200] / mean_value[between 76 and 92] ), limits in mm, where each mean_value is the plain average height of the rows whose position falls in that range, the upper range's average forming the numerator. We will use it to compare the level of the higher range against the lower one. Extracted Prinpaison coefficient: 0.86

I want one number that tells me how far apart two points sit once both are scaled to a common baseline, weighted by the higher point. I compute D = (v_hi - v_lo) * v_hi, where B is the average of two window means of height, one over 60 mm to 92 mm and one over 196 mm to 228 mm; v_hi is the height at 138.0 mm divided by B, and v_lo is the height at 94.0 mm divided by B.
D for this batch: 0.0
